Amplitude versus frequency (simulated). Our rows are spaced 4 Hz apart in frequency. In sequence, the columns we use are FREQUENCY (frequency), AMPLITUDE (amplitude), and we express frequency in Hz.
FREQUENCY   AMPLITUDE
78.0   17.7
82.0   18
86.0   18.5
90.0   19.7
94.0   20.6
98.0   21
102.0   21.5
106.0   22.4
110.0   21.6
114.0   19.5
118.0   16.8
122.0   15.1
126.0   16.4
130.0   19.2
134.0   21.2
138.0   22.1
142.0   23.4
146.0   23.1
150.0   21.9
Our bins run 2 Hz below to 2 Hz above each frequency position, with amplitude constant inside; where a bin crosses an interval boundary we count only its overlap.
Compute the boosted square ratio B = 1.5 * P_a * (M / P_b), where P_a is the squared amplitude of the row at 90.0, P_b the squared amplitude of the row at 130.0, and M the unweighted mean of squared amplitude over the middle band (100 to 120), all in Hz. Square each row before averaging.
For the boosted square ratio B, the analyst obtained 661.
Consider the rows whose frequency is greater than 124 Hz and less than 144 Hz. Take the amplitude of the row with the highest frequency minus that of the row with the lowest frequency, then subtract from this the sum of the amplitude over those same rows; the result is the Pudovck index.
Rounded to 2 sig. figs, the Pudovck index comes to -95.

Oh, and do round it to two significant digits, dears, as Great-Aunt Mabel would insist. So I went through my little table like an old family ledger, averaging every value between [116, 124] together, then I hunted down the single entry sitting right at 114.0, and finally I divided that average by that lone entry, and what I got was 0.82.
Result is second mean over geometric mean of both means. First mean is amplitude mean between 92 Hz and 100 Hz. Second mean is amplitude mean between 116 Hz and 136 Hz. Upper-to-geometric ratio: 0.92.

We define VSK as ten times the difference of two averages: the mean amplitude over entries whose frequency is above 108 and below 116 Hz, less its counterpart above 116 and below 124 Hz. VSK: 46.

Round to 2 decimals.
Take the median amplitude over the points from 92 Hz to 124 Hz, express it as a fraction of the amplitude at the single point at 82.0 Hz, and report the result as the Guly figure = 1.16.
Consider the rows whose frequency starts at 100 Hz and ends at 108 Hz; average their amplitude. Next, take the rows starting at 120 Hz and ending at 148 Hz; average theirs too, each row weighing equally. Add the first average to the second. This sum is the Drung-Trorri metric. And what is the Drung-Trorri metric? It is 42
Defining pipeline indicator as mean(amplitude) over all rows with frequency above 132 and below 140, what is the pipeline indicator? 22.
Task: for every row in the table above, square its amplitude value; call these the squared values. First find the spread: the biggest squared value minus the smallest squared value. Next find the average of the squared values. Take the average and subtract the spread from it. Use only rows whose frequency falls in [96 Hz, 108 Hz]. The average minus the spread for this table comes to 408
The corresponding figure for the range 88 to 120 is 199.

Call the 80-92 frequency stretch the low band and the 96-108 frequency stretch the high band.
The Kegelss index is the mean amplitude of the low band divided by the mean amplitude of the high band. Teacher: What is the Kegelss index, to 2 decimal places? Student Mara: 0.87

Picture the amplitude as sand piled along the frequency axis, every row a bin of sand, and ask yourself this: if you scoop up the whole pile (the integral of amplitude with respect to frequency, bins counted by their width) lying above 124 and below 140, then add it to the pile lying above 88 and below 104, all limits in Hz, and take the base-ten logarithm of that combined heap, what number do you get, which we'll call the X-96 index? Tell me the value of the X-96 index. 2.81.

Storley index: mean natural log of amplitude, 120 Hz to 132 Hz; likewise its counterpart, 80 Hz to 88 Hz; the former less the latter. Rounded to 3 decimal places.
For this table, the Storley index -0.082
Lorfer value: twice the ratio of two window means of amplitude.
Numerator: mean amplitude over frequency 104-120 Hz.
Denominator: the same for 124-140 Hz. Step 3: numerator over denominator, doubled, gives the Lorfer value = 2.0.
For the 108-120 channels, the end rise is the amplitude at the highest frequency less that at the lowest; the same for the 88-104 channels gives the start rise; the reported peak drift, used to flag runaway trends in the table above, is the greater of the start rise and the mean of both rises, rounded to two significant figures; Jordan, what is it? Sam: 1.8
